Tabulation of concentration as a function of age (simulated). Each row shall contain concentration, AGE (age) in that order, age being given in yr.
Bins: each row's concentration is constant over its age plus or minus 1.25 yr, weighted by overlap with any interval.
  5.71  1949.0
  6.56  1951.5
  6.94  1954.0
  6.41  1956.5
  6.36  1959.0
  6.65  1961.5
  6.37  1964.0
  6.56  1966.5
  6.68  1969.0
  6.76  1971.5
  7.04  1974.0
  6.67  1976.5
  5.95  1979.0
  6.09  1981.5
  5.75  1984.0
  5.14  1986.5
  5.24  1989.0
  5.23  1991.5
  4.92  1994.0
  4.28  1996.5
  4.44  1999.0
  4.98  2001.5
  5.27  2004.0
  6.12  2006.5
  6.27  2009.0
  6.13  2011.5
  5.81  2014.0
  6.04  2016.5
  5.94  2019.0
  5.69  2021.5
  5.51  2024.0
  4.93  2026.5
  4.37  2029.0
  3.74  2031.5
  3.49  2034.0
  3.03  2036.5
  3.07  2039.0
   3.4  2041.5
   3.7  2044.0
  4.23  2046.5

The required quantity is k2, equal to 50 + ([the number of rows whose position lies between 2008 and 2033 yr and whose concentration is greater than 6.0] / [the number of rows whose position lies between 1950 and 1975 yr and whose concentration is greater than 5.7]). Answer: 50.3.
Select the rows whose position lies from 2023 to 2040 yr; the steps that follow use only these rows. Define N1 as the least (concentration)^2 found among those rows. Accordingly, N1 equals 9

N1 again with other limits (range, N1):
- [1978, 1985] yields 33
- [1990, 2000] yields 18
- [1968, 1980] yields 35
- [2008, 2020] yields 34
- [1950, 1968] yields 40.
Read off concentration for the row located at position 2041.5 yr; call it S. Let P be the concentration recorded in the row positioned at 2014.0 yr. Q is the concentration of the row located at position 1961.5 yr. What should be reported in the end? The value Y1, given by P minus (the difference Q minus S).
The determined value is 2.6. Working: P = 5.81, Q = 6.65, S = 3.4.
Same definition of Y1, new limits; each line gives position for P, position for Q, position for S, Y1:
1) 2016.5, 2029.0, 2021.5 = 7.4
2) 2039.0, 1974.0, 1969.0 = 2.7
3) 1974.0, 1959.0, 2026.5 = 5.6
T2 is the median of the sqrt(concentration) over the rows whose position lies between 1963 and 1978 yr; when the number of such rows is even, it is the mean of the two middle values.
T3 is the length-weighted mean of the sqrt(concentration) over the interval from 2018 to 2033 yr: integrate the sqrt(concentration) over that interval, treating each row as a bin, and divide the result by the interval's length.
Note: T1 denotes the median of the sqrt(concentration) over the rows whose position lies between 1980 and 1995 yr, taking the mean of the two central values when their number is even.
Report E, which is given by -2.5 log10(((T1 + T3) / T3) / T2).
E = 0.26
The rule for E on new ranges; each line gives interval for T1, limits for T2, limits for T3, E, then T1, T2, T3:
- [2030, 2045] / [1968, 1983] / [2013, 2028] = 0.40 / 1.86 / 2.584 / 2.37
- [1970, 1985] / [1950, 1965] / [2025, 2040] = 0.11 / 2.53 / 2.547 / 1.94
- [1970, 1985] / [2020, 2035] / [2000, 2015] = 0.05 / 2.53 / 2.155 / 2.39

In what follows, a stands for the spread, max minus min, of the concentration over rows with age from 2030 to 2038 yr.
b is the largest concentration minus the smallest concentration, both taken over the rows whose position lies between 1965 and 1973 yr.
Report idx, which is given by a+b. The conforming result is 0.9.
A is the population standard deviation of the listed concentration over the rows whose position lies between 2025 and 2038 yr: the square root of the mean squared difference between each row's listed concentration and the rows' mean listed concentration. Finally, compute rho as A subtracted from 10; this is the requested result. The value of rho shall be 9.33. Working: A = 0.67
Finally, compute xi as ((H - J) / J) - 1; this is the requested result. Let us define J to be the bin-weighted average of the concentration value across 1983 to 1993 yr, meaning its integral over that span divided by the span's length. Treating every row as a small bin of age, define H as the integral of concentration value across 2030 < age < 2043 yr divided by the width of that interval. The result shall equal -1.4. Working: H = 3.4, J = 5.3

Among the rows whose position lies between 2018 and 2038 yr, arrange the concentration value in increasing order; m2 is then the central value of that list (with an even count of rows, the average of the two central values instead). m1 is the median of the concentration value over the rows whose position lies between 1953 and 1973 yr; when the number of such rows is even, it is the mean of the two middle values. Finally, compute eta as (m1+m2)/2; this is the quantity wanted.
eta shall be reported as 5.6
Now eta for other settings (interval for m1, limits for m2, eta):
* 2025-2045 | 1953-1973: 5.1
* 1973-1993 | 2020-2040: 5.0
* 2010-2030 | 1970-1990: 5.9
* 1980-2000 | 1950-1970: 5.9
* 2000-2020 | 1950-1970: 6.3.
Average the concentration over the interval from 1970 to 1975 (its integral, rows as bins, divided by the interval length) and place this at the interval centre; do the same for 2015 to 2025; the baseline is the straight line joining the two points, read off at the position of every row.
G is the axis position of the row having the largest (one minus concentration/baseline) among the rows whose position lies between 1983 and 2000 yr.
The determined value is 1996.5 yr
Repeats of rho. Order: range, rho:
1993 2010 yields 9.29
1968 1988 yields 9.40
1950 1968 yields 9.81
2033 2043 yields 9.80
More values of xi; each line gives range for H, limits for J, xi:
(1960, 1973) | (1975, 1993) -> -0.8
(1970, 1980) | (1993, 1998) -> -0.6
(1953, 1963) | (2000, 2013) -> -0.9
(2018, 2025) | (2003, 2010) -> -1.0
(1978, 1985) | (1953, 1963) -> -1.1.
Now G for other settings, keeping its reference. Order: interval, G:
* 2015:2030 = 2029.0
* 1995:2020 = 1996.5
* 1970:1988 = 1986.5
